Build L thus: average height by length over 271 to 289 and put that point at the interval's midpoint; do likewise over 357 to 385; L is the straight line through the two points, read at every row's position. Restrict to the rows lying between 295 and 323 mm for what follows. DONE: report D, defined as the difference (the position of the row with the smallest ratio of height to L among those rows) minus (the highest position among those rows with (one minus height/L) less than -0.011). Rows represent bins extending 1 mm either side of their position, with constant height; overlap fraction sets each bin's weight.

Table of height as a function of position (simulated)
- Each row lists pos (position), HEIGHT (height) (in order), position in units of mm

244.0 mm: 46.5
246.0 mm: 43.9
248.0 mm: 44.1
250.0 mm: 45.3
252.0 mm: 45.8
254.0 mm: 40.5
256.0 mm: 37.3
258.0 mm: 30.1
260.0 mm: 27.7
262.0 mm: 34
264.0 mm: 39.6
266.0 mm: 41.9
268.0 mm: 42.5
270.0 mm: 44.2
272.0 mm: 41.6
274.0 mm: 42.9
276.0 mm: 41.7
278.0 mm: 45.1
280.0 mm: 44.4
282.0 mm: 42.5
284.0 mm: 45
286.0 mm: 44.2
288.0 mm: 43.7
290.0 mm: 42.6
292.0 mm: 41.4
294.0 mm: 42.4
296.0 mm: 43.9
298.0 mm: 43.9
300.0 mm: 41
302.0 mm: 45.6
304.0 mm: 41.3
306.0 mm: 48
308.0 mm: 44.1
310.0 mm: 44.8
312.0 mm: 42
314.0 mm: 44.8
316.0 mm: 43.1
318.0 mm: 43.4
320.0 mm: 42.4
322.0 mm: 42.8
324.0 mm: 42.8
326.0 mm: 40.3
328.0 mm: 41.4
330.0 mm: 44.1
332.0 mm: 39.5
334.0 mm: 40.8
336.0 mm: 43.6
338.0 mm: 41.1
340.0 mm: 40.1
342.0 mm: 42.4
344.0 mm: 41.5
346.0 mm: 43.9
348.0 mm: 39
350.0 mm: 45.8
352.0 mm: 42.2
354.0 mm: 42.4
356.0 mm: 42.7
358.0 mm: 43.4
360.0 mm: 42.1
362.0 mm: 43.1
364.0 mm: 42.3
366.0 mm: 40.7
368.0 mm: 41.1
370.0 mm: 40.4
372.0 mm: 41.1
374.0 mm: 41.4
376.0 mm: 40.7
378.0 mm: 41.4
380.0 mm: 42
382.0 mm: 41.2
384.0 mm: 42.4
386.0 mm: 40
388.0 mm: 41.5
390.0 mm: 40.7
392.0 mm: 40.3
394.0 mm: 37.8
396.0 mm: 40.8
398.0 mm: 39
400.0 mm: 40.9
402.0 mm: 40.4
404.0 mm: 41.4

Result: -18 mm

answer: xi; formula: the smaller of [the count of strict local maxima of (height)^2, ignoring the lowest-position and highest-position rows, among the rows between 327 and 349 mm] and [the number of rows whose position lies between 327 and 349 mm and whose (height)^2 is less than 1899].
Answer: 4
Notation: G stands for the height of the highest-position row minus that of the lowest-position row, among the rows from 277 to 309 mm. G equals -1.0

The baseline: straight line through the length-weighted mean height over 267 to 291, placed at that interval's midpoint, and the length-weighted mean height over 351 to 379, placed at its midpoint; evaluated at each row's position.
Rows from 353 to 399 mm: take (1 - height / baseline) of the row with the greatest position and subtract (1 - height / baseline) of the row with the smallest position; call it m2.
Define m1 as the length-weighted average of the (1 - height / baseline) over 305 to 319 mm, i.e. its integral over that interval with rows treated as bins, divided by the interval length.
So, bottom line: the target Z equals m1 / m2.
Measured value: -0.6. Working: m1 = -0.036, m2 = 0.06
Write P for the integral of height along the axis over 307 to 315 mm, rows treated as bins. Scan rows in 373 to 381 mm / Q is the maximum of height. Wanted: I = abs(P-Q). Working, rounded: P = 351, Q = 42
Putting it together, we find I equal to 309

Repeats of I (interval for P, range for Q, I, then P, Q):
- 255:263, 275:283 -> 213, 258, 45.1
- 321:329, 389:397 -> 294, 335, 40.8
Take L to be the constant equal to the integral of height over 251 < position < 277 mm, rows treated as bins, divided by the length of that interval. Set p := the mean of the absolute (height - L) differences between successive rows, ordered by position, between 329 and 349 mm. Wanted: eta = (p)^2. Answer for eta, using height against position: 6.4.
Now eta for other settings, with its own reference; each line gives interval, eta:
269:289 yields 2.7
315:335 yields 2.4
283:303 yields 2.3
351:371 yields 0.6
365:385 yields 0.5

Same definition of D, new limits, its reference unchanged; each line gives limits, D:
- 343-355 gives -2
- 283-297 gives -4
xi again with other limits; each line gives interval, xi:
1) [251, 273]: 1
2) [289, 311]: 2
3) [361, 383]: 3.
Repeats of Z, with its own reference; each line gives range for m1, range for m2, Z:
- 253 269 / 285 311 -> -6.5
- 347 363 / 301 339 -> -0.2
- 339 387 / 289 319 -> 0.0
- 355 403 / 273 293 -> 0.3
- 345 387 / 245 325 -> 0.3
